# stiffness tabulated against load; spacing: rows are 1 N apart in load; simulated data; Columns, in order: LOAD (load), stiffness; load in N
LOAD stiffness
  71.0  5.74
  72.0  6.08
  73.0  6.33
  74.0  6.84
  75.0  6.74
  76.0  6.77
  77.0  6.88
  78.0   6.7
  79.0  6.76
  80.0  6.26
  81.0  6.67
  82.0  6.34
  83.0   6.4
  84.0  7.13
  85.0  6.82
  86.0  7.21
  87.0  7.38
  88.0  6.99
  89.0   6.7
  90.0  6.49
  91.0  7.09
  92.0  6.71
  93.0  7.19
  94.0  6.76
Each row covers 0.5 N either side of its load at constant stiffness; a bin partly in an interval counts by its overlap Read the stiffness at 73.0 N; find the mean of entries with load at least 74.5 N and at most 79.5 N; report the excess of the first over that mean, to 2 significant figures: -0.44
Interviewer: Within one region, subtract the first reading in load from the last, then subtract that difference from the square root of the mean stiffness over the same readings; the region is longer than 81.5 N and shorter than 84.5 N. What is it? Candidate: 1.78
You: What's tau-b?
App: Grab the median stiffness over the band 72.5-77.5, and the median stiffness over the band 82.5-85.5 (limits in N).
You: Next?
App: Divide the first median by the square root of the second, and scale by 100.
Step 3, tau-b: 259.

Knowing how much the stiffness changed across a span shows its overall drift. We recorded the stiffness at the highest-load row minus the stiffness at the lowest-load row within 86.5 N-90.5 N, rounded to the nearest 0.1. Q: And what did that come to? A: -0.9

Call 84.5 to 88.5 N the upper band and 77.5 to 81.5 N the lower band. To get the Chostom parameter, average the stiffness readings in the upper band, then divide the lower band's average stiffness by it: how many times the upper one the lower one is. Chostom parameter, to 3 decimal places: 0.929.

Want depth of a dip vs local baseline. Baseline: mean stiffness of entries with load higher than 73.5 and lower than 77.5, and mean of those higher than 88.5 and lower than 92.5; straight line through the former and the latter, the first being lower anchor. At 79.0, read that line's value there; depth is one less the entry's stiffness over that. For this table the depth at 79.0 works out 0.00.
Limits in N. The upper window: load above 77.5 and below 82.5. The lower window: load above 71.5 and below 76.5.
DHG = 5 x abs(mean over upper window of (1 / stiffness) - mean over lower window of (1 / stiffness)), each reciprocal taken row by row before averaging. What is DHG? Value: 0.0001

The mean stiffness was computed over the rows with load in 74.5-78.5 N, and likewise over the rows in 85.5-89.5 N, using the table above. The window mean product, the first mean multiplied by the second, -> 47.9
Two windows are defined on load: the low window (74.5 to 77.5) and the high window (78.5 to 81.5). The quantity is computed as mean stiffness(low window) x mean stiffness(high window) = 44.6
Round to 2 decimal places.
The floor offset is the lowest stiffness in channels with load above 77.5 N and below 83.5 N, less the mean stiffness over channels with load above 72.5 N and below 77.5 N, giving -0.45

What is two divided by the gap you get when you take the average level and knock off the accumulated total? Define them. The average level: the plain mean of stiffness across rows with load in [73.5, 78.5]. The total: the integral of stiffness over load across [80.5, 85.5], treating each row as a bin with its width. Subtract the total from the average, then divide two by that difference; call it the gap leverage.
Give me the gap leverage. -0.075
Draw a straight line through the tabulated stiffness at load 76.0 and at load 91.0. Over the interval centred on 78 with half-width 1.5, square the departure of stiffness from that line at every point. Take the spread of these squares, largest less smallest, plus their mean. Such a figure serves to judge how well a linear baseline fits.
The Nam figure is 0.02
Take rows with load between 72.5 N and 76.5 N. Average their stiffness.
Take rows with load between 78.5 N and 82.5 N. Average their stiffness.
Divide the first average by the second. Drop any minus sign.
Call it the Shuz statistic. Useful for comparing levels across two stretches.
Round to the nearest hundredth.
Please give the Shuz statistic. 1.02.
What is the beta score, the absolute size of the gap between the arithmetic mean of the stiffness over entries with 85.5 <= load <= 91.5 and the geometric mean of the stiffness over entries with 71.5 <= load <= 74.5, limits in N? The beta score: 0.57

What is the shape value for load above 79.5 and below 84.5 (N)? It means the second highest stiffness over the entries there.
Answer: 6.67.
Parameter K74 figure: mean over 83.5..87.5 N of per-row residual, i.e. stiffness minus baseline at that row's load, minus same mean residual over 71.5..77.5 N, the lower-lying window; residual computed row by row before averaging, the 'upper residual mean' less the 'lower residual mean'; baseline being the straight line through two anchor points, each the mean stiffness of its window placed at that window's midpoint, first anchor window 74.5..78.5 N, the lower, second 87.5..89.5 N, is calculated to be 0.46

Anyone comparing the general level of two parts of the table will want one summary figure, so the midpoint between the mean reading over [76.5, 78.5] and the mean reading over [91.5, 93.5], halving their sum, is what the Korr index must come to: 6.87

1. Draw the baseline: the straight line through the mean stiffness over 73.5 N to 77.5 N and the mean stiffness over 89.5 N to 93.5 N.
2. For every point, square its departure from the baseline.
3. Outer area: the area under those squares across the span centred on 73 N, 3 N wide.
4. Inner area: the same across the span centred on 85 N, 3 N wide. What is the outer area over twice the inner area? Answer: 1.7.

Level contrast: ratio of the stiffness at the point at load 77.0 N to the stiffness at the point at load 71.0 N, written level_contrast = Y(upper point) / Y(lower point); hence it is 1.20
